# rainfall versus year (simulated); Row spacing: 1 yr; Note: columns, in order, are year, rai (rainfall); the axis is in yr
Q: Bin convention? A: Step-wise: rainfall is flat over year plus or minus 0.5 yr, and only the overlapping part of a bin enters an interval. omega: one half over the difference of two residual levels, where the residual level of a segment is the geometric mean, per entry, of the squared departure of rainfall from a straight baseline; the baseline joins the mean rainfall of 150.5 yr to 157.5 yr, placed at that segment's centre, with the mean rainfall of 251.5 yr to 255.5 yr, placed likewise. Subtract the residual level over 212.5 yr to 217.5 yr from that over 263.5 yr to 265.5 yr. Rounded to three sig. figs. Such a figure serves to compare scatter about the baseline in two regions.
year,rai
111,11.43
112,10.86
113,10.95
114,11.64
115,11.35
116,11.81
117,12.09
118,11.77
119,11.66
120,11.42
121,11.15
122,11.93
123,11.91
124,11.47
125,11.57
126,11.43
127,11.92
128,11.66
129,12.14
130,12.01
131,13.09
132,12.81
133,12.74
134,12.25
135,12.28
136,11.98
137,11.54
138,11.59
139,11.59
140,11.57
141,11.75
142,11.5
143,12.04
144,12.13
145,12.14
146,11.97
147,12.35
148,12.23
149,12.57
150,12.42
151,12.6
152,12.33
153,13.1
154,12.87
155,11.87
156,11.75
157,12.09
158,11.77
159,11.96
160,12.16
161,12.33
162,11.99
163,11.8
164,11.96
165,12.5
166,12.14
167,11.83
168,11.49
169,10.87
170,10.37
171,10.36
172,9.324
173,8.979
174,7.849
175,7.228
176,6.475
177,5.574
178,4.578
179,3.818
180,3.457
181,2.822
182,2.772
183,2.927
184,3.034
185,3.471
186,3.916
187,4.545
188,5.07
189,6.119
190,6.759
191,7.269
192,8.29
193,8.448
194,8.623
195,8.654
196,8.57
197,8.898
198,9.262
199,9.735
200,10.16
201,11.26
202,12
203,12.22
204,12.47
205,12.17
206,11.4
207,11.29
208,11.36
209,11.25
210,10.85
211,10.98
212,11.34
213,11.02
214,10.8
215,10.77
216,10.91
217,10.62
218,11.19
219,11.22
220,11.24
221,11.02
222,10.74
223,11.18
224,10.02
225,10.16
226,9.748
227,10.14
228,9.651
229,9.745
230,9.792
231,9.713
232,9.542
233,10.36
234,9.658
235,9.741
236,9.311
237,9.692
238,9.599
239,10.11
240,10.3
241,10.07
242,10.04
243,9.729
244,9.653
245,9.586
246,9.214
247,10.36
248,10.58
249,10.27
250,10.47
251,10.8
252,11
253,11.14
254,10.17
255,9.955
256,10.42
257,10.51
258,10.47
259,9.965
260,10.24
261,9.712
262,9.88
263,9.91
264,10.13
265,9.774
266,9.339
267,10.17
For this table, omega -13.4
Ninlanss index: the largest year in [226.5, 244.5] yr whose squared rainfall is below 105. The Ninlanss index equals 244 yr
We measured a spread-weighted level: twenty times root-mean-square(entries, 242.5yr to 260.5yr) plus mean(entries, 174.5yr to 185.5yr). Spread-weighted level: 209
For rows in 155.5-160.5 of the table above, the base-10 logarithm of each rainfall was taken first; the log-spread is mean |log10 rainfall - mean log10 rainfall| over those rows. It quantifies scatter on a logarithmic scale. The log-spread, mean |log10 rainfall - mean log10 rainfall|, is 0.0054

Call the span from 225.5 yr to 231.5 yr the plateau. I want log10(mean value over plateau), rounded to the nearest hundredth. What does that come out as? 0.99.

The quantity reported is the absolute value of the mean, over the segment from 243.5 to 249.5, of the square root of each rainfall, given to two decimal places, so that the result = 3.15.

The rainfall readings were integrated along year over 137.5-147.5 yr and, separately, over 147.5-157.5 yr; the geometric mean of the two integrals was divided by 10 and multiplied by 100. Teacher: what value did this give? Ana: 1212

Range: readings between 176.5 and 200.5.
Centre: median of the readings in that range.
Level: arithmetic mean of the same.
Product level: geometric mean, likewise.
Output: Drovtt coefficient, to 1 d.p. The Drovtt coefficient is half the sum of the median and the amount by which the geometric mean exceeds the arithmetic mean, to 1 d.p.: 2.7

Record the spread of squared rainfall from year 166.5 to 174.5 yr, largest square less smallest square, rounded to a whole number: 78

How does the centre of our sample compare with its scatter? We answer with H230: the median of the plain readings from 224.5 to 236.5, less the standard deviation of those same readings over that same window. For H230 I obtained 9.5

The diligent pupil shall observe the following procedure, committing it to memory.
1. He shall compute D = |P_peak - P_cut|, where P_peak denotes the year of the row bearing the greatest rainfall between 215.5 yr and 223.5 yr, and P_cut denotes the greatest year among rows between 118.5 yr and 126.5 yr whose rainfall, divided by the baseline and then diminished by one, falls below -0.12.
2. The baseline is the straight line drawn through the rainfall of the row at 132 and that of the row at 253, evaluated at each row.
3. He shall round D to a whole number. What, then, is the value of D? 99 yr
